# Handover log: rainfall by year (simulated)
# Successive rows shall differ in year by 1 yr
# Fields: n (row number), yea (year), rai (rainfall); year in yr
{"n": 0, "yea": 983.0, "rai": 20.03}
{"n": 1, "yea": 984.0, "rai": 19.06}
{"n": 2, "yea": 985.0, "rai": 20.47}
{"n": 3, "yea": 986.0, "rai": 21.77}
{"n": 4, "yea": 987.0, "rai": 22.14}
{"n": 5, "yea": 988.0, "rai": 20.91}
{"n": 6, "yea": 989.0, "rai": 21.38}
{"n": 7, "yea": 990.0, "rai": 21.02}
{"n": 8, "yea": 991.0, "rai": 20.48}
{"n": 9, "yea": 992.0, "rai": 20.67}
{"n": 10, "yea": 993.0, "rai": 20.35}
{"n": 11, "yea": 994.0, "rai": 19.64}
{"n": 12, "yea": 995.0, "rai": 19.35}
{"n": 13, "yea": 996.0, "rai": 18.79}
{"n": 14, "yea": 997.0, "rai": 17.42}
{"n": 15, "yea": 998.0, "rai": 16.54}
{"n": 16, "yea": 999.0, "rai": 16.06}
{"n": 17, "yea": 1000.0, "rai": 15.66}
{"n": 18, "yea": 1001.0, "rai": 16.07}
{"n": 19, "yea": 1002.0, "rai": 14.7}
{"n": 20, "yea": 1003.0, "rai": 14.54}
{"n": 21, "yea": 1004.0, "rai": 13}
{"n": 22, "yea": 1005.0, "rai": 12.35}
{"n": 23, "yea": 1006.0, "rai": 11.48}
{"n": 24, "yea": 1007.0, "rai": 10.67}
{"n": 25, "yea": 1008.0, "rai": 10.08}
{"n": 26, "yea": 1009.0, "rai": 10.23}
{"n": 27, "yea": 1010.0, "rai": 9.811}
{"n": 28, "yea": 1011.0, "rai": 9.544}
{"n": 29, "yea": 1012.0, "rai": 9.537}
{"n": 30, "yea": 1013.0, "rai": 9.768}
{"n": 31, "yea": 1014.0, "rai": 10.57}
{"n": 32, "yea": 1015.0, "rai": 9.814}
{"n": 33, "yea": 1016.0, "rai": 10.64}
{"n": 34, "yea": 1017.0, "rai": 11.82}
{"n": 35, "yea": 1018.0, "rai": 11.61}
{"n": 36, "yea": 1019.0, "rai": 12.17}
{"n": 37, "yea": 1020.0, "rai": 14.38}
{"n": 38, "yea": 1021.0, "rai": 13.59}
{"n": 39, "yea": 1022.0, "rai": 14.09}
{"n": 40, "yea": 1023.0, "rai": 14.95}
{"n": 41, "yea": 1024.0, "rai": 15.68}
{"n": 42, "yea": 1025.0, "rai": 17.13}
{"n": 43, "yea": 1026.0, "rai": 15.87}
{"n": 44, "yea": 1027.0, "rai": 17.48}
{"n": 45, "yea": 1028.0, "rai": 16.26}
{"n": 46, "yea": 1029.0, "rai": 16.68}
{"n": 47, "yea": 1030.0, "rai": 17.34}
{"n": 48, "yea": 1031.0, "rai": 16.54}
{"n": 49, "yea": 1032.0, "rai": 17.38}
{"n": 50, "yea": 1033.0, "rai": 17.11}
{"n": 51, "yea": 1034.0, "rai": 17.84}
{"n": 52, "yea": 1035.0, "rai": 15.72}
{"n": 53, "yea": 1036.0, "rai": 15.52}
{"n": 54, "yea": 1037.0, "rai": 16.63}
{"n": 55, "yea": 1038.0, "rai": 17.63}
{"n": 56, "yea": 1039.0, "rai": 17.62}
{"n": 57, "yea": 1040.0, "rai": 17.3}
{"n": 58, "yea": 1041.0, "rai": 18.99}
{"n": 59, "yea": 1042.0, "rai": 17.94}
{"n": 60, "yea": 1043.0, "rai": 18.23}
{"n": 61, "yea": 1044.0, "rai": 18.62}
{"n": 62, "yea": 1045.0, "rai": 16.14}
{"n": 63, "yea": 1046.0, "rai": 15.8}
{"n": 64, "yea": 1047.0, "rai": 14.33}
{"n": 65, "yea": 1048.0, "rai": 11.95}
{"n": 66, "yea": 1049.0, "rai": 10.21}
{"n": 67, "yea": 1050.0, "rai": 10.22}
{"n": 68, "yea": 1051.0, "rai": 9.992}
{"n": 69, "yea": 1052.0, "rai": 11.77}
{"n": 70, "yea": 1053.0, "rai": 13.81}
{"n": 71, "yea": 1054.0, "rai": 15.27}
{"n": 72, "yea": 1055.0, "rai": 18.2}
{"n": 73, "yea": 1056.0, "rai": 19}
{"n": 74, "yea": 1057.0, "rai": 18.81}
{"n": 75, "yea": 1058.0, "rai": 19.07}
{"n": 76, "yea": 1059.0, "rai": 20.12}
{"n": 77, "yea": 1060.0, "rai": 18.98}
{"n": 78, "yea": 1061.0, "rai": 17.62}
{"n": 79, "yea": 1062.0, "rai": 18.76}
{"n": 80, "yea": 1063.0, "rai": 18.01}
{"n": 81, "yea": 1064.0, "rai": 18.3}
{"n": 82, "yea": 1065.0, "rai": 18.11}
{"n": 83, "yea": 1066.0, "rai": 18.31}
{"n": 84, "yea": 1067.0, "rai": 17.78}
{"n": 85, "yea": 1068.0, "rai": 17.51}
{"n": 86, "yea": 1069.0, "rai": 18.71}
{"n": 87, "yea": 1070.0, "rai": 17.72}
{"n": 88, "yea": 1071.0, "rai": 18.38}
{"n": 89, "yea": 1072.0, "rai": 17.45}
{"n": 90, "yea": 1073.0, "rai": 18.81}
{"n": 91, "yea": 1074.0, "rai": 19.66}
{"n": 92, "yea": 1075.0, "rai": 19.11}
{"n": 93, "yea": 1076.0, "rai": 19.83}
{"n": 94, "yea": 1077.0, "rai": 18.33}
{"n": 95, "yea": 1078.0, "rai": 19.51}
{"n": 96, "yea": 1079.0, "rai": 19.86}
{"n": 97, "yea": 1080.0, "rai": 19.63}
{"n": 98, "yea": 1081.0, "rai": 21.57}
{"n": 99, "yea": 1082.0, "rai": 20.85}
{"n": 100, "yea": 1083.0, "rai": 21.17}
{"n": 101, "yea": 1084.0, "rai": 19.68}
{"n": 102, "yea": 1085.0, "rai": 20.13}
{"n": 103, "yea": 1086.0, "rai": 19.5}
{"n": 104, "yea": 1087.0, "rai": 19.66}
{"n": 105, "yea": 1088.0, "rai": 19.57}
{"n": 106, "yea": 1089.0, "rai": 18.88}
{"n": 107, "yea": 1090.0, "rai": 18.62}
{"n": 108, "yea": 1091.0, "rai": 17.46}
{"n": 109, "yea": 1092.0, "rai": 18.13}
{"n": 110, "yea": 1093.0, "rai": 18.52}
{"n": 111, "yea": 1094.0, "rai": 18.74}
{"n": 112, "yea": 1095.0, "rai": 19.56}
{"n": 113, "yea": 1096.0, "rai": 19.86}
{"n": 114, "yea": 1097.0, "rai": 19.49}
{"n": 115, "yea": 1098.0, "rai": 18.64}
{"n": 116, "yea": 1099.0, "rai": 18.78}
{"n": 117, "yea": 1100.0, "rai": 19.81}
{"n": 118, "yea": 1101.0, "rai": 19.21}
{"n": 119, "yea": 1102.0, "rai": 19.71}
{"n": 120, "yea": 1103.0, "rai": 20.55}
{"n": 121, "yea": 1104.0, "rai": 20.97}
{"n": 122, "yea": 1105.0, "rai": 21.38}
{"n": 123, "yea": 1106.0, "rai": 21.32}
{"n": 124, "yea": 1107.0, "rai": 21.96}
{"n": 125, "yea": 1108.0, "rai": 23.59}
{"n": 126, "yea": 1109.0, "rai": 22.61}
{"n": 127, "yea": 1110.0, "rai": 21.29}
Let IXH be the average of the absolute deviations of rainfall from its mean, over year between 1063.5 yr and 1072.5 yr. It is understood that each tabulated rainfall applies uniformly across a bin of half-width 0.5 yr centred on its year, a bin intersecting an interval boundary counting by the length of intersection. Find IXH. 0.37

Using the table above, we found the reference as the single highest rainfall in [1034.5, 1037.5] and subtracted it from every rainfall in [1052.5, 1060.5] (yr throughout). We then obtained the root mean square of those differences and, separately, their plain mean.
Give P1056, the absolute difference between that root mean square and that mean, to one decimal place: 1.1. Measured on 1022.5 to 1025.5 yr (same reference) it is 1.9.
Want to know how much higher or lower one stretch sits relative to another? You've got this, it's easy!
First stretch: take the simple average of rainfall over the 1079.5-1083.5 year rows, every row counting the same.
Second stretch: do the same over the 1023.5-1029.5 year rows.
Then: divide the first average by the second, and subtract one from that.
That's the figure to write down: 0.26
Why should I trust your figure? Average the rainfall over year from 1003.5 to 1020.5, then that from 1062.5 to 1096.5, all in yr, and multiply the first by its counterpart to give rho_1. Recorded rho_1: 210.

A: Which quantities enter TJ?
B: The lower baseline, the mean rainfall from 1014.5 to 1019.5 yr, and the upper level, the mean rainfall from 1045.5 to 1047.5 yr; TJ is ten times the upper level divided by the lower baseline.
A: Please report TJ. 13.4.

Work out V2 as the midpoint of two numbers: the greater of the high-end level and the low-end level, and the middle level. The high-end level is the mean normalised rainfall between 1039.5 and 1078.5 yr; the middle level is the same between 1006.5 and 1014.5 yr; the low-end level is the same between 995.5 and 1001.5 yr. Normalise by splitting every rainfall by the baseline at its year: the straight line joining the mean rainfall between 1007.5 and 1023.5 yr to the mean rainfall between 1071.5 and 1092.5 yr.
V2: 1.36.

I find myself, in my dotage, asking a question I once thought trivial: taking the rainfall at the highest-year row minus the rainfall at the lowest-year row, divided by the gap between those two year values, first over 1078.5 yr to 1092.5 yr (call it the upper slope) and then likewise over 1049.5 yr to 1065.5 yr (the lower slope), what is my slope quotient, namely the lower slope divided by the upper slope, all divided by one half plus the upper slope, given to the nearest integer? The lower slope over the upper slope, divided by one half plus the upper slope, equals -11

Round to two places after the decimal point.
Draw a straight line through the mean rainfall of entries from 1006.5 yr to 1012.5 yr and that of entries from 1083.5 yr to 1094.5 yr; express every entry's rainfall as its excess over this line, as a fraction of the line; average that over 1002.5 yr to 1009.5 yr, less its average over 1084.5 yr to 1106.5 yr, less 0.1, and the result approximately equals 0.14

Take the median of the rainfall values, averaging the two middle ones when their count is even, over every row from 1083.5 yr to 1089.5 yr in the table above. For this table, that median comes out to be 20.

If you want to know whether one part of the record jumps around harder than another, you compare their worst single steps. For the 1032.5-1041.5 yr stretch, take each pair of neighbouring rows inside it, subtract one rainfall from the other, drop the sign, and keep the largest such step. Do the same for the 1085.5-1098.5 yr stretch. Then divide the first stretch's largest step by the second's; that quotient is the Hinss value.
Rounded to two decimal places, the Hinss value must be 1.83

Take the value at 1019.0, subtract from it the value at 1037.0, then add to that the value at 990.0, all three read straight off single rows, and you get 16.6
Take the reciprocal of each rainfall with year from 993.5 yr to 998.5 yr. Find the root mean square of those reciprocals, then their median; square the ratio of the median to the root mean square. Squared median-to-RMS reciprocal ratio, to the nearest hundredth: 0.94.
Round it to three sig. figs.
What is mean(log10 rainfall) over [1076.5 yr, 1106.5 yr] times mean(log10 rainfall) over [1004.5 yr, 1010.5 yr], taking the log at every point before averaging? 1.33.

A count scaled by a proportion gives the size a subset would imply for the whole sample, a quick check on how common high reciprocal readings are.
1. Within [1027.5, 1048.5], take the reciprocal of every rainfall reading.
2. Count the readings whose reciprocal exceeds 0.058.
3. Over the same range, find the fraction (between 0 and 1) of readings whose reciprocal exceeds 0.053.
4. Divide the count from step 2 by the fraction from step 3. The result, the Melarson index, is 12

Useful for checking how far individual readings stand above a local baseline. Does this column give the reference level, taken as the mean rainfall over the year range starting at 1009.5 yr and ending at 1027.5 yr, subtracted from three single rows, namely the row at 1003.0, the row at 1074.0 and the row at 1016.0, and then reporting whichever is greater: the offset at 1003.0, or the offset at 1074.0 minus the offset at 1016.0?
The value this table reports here 9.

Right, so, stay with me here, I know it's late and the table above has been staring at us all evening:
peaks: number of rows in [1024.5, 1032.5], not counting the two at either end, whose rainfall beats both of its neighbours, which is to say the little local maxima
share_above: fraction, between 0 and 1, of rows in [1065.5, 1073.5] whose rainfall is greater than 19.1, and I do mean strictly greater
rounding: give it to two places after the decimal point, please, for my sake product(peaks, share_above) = 0.00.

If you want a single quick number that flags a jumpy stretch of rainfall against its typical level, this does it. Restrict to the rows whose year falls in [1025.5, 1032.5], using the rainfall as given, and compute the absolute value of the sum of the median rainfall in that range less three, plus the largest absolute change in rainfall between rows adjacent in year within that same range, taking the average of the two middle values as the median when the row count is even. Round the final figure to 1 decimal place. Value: 15.3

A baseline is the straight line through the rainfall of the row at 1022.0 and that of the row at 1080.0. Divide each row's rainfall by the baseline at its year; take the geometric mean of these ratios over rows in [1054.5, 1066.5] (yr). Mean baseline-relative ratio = 1.05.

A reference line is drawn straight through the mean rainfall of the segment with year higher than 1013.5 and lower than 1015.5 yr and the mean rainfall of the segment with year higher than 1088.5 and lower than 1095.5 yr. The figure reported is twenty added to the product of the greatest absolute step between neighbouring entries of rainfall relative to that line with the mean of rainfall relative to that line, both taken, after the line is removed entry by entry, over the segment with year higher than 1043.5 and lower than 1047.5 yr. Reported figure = 26.9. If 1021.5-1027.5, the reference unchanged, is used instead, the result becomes 26.9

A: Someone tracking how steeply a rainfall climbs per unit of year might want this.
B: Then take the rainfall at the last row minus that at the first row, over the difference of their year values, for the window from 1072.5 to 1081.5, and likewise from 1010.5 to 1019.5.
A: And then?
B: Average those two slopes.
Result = 0.34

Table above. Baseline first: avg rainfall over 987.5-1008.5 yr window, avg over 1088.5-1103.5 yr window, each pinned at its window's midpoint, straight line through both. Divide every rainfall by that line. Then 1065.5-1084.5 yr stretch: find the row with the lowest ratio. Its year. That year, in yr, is 1072.0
